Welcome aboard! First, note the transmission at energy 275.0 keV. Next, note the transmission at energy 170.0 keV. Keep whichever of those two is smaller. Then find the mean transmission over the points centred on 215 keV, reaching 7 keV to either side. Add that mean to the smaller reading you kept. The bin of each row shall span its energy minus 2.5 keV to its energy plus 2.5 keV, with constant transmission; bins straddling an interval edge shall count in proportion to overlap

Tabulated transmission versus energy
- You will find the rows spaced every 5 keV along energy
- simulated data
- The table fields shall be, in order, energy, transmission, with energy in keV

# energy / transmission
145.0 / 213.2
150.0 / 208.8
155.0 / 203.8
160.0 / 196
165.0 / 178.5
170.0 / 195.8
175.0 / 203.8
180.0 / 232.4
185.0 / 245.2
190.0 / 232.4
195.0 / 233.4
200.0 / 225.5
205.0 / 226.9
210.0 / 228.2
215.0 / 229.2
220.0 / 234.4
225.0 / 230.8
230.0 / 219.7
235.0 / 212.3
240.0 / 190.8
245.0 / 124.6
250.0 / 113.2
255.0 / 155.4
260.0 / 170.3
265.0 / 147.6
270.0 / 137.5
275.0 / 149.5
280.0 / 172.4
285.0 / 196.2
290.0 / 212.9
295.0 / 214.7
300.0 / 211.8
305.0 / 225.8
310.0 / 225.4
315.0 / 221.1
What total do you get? 380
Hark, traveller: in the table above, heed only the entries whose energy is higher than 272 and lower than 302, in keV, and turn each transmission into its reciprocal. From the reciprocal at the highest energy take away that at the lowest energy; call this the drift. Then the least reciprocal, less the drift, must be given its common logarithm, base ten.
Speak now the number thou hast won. -2.2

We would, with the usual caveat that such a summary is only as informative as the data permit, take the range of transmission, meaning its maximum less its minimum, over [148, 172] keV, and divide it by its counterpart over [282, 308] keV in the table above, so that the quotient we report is 1.0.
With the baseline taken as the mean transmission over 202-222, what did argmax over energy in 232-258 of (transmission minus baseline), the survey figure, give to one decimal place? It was 235.0 keV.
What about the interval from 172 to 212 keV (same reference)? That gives 185.0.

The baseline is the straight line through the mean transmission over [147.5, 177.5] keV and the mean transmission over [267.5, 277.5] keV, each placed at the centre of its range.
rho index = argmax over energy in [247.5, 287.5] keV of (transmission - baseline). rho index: 285.0 keV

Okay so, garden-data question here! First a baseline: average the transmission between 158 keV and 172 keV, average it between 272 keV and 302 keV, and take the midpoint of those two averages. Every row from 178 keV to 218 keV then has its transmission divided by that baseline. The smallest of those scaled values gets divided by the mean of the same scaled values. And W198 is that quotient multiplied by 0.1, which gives 0.097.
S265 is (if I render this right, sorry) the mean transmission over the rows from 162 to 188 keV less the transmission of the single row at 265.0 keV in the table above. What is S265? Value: 64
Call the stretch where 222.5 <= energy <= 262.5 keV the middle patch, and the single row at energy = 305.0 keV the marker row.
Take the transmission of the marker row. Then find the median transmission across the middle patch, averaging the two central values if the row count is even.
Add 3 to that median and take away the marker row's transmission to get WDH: -42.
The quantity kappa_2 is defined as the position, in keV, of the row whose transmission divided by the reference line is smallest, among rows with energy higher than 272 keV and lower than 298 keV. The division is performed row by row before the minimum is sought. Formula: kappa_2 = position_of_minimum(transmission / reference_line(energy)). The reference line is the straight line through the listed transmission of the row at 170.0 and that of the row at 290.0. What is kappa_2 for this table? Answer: 275.0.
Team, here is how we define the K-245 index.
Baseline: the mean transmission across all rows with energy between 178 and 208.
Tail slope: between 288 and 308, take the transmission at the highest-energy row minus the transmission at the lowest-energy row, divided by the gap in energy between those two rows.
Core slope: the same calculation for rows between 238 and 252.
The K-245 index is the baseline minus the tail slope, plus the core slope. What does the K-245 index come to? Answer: 224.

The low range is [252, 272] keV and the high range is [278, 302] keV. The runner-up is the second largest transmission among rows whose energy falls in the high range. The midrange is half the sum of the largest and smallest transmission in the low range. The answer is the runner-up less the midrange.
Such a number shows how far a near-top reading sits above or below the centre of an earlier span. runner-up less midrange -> 59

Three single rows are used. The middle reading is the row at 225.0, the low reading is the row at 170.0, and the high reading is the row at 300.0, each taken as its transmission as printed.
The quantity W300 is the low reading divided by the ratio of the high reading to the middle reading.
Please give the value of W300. 213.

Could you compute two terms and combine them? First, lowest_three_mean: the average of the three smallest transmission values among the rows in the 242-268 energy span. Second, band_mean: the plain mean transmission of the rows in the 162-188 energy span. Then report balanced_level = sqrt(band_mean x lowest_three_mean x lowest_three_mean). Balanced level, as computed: 1867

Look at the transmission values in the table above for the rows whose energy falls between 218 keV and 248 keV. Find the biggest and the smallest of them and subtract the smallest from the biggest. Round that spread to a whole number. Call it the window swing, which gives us 110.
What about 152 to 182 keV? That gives 54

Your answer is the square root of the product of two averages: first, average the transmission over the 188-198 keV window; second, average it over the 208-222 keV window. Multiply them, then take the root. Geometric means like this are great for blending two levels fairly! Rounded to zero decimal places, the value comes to 232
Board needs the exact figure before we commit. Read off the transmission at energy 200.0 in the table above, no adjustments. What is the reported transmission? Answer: 225.5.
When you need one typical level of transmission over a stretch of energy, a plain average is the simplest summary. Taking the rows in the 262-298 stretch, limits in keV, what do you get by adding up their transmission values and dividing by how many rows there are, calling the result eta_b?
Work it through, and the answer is 176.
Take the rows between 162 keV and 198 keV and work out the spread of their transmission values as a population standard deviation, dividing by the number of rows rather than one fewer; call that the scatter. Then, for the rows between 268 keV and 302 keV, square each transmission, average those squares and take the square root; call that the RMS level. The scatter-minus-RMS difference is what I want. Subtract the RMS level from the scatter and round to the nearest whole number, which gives -165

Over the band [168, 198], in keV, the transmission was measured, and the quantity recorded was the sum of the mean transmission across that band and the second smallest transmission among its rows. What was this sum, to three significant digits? 428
